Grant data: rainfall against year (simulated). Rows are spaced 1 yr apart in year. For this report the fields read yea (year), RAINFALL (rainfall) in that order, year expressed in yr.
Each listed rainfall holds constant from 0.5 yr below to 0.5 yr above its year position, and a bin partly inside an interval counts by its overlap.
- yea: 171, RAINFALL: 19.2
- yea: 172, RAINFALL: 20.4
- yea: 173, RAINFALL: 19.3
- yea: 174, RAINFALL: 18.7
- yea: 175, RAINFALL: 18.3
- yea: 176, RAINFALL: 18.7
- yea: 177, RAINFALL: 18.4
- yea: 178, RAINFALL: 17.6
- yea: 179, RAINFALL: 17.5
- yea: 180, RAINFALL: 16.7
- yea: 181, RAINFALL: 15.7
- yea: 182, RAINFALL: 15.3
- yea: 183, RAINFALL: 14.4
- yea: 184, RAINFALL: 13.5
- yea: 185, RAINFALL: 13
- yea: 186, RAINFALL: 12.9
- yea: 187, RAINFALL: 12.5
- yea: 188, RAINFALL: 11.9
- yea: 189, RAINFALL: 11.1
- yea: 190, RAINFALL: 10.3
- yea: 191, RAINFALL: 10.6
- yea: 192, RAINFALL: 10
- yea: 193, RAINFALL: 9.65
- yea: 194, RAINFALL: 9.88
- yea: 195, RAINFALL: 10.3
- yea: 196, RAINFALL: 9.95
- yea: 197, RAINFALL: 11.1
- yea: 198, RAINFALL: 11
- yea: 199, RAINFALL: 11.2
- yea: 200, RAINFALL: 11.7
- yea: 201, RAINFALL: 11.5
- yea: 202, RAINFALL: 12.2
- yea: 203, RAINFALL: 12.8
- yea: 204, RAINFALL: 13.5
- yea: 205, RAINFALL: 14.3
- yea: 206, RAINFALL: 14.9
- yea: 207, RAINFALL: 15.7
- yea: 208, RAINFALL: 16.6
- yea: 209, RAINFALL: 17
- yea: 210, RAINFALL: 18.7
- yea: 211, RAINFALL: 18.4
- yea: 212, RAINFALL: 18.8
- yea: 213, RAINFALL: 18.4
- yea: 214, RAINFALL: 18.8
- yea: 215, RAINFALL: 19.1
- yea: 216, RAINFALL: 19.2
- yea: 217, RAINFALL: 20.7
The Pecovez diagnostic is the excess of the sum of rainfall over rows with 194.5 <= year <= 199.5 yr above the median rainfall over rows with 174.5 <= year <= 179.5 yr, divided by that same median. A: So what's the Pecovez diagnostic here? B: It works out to 1.9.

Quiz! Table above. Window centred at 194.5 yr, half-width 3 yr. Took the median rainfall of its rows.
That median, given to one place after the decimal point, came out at 10.0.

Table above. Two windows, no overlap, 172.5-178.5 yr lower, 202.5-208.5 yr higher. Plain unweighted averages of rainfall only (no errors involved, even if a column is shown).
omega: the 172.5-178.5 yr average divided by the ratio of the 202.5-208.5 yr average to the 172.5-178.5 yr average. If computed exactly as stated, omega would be 23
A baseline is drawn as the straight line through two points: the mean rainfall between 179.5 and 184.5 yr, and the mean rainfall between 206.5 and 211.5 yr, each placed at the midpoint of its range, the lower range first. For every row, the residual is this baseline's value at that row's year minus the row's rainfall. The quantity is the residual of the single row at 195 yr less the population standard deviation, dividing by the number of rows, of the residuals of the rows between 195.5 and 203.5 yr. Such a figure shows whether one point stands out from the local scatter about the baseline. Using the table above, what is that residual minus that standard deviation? 5.2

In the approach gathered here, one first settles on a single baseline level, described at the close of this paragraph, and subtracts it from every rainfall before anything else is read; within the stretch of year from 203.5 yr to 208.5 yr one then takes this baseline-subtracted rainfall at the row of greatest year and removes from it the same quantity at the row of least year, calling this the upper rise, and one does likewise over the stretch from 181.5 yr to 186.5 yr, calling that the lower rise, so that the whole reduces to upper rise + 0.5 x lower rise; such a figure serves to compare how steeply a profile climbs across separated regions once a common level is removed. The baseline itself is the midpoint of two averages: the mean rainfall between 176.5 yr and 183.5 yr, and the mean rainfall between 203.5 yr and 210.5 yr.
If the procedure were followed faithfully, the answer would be 2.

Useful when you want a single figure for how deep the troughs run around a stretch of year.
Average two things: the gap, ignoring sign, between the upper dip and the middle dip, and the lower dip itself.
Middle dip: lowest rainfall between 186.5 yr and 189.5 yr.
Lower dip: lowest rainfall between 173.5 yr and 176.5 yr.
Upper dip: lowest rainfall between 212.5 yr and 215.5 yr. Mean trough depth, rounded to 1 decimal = 12.8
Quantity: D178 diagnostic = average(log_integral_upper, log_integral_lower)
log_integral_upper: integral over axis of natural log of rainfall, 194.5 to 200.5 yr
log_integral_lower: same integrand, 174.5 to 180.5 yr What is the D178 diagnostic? 15.8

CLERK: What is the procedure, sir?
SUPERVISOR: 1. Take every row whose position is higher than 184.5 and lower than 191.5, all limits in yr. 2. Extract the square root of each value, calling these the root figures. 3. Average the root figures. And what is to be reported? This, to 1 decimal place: 3.4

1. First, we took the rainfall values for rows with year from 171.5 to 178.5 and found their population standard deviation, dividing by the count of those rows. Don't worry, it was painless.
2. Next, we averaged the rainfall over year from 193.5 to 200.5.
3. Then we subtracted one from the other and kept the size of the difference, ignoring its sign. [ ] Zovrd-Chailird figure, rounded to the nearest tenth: 9.9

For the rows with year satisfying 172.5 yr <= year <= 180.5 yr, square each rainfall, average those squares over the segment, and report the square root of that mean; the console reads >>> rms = 18.2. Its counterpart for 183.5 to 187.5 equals 13.0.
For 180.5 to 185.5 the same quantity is 14.4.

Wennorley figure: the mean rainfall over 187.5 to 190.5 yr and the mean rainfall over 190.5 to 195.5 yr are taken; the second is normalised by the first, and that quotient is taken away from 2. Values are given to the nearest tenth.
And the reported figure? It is 1.1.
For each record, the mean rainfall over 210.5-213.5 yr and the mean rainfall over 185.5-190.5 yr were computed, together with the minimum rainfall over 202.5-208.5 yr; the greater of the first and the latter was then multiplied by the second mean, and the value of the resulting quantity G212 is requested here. 218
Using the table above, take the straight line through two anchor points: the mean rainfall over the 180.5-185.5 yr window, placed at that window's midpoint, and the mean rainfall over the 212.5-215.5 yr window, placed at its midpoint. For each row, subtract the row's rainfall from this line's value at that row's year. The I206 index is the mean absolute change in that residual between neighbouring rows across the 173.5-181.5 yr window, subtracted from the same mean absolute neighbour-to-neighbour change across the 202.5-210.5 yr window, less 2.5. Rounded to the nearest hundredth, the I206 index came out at -2.44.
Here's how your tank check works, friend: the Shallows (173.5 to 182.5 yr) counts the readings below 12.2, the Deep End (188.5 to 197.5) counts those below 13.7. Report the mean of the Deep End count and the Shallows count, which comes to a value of 4.5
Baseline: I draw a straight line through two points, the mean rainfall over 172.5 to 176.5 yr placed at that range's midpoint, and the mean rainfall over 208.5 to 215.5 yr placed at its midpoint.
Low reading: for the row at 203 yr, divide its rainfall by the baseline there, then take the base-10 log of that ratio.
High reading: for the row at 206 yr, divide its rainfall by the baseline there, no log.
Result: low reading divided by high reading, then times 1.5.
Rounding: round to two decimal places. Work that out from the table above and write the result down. -0.30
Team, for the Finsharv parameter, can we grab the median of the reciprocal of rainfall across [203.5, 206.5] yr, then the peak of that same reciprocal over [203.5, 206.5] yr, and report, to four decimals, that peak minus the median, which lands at 0.0041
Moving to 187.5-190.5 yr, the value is 0.0070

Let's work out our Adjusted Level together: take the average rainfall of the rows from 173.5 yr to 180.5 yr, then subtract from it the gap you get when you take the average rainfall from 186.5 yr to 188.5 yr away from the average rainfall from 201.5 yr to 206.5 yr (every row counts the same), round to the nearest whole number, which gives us 17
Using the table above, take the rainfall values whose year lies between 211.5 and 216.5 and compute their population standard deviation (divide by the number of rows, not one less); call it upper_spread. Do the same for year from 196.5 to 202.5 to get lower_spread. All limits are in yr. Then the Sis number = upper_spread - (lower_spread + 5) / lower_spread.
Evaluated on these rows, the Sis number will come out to -12.9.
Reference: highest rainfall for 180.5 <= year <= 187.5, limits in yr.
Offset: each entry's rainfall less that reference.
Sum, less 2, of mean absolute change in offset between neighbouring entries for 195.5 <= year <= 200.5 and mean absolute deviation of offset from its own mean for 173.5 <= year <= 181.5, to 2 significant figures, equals -0.69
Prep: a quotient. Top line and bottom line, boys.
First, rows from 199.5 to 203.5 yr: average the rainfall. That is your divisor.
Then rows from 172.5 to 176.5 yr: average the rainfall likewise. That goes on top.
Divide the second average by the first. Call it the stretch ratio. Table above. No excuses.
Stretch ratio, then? 1.6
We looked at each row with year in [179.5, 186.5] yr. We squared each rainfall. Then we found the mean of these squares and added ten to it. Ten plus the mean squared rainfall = 222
